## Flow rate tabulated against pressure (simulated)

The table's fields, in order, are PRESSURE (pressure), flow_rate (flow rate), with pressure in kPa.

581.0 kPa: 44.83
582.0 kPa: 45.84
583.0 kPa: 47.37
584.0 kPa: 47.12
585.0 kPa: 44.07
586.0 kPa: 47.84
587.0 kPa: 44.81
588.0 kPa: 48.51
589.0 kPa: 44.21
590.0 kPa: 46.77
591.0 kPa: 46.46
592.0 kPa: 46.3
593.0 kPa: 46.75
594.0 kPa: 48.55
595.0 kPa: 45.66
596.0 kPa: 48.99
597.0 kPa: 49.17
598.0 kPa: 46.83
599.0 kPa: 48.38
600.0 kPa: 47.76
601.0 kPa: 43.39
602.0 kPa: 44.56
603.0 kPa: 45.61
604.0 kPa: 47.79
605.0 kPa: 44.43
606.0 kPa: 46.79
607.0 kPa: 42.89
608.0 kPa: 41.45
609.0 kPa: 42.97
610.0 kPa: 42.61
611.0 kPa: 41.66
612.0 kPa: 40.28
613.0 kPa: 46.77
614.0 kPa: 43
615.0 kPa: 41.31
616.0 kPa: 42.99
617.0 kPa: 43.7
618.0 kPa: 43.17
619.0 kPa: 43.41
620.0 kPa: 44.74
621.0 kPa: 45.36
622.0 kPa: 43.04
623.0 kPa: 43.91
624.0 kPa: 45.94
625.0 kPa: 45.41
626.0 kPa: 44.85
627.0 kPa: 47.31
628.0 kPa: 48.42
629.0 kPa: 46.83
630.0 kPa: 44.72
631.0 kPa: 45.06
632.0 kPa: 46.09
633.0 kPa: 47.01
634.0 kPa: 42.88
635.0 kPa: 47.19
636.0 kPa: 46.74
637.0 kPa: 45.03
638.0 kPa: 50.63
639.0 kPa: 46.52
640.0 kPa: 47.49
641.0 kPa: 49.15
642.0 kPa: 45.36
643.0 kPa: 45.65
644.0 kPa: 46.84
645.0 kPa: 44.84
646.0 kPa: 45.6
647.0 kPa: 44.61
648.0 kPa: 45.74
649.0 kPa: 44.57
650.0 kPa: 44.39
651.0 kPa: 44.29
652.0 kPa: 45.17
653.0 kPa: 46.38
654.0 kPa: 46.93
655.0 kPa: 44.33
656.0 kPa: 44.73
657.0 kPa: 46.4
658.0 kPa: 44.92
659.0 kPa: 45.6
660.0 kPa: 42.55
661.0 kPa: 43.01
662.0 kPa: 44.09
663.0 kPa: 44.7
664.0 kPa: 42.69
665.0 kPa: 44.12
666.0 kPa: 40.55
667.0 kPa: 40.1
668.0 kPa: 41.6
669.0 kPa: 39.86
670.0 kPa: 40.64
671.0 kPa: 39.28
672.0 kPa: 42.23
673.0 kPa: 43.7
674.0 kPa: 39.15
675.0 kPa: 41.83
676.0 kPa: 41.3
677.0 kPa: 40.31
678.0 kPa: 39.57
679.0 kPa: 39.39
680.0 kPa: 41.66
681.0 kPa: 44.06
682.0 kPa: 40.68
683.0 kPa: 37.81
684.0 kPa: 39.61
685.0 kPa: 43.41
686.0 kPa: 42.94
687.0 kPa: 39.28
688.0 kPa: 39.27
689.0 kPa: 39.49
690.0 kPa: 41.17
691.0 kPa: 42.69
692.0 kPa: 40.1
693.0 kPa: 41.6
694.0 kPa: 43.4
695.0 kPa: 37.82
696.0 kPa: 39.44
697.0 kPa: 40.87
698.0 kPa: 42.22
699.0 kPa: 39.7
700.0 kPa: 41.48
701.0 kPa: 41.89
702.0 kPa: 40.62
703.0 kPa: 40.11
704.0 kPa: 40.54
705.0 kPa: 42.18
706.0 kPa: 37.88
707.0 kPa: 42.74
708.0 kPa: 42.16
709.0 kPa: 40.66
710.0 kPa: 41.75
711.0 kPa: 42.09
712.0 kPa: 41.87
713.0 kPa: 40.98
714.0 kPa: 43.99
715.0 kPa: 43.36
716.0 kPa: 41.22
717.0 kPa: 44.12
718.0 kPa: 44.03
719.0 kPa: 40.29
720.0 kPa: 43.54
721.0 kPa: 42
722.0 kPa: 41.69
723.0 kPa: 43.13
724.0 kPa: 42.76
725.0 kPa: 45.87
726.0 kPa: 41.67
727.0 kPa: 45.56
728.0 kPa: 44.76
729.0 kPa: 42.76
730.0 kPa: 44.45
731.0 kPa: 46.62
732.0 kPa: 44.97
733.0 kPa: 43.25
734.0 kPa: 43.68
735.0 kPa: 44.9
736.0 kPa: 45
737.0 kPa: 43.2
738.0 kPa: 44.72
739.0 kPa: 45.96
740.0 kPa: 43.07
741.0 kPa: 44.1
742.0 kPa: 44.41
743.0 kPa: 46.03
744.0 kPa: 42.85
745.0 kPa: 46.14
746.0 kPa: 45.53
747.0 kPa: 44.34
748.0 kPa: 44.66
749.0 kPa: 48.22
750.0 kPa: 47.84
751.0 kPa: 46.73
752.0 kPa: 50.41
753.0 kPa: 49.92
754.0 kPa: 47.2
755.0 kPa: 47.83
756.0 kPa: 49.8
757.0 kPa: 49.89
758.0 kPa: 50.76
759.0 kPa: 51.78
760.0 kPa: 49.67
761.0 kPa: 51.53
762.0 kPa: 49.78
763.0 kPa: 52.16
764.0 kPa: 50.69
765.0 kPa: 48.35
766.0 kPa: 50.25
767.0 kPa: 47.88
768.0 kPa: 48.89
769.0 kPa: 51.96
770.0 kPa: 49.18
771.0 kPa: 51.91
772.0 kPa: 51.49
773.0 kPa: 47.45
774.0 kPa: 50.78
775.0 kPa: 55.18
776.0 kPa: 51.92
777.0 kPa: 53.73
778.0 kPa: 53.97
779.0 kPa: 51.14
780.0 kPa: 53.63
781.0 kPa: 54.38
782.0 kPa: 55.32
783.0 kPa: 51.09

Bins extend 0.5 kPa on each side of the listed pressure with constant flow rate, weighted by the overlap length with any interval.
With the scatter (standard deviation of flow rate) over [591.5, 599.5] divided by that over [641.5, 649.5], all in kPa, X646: 1.8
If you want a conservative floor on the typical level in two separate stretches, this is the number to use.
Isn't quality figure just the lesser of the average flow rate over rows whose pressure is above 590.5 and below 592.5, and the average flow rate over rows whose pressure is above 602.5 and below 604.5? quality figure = 46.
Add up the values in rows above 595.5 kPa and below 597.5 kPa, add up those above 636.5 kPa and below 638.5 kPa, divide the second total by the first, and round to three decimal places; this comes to 0.975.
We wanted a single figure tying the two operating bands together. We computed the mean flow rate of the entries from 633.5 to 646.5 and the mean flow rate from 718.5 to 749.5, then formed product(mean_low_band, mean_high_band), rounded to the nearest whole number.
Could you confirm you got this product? 2053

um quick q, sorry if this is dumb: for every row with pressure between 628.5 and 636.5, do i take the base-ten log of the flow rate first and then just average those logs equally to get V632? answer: 1.66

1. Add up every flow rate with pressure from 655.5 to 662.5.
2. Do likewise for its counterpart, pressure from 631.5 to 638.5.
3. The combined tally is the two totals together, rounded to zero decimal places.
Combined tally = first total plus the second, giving 637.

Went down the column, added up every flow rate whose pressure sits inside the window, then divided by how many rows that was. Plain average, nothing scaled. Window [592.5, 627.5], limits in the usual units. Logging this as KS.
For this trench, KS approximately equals 44.9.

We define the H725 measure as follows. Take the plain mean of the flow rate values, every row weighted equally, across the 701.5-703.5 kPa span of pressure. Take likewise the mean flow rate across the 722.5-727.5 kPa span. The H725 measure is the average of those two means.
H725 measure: 42.1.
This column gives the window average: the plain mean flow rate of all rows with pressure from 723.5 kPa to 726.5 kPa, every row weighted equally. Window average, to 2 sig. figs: 43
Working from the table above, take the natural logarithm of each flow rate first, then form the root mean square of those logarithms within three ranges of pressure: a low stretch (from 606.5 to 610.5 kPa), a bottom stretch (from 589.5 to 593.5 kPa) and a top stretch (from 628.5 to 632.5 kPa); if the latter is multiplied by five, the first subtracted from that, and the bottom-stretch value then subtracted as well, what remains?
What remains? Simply 11.5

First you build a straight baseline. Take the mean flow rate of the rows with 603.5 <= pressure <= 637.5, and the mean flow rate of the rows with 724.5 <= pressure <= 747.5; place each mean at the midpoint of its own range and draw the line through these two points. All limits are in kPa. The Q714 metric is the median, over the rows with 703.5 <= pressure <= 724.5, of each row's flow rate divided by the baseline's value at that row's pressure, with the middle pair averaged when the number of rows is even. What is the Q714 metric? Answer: 0.95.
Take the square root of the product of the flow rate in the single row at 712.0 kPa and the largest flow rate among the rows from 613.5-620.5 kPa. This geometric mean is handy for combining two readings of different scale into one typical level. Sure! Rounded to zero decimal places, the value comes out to 43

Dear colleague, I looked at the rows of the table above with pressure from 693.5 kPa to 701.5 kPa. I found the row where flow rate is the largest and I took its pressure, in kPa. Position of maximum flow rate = 694.0 kPa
